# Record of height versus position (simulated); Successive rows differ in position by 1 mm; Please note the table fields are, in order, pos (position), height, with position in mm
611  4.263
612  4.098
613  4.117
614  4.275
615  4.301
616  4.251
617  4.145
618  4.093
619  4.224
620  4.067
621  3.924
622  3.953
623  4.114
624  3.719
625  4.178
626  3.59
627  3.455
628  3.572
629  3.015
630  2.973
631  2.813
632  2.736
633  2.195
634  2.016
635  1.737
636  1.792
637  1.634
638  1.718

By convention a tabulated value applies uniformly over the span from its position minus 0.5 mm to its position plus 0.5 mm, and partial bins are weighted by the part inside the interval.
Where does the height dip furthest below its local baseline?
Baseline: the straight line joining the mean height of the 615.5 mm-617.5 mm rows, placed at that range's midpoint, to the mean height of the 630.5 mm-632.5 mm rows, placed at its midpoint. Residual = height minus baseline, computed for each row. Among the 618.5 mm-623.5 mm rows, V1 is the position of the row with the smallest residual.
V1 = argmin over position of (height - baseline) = 621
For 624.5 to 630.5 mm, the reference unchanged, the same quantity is 629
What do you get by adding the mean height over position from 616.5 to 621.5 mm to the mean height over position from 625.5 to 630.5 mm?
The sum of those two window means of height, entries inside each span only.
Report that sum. 7.4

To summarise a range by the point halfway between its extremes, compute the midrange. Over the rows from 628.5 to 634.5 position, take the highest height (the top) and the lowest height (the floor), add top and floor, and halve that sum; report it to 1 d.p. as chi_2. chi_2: 2.5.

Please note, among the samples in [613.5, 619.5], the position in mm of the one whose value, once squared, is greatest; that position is 615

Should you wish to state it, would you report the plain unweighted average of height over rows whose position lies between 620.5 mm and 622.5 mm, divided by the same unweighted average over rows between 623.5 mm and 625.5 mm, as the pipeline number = 1.0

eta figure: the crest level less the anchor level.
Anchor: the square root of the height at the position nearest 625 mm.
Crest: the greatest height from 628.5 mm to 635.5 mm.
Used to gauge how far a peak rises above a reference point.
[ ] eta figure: 0.97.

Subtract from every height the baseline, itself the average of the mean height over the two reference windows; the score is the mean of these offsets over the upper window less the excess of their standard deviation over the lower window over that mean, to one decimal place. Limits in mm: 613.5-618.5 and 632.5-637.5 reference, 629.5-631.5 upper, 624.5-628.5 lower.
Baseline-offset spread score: -0.6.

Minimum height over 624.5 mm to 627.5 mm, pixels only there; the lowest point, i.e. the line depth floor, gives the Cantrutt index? 3.455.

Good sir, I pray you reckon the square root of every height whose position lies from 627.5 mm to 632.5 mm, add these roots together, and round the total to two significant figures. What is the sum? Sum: 8.7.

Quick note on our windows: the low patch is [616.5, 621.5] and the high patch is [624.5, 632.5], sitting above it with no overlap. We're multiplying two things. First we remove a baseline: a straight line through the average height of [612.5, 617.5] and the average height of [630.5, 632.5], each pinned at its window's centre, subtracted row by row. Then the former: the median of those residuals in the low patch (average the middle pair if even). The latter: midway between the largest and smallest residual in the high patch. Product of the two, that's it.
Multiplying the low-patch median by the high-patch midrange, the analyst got 0.10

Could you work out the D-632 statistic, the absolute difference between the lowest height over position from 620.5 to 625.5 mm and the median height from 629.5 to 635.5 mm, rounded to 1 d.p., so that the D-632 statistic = 1.3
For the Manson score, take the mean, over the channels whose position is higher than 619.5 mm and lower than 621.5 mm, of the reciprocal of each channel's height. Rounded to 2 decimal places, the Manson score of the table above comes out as 0.25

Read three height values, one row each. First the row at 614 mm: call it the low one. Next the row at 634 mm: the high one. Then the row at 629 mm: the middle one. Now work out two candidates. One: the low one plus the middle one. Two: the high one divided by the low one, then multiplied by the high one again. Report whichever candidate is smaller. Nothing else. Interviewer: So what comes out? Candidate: 0.95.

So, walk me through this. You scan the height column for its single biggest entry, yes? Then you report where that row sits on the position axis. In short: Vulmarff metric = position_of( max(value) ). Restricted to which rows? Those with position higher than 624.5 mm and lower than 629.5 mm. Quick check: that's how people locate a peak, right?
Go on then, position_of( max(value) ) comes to 625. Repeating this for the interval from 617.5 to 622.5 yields 619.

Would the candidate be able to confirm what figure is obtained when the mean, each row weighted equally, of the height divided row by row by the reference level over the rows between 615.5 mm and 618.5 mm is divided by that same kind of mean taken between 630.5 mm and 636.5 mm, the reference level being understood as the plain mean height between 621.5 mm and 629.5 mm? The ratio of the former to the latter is 1.88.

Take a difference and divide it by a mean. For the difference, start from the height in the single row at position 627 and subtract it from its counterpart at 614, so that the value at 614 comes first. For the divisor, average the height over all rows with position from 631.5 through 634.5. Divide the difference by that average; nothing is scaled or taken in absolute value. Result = 0.35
